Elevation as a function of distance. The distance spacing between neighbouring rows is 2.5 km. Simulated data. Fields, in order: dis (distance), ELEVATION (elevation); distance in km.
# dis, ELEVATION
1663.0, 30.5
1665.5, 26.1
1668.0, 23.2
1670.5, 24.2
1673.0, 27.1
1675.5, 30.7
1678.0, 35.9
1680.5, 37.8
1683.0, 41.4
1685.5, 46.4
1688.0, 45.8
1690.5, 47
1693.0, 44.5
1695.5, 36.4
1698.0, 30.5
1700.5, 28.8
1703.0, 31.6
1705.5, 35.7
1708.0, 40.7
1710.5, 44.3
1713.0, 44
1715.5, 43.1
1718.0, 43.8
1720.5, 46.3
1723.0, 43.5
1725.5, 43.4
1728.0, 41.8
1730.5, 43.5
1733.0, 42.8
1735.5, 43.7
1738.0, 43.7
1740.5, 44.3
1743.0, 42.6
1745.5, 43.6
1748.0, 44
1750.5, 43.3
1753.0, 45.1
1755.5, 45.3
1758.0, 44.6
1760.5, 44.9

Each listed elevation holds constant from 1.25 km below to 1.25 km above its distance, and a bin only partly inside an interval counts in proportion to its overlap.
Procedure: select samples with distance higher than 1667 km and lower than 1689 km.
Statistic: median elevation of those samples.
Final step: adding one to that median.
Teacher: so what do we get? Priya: 36.9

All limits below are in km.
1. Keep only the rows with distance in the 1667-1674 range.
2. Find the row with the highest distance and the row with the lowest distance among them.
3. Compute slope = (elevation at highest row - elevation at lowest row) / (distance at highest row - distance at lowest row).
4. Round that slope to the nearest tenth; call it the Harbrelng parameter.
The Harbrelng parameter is 0.8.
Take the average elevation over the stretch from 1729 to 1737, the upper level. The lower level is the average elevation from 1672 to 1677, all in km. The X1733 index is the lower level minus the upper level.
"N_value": -14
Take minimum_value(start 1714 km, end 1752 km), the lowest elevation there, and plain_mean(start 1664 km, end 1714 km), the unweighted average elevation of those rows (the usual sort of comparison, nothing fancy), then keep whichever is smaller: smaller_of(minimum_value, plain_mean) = 36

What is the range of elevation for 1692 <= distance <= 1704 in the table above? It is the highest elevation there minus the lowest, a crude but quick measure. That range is 15.7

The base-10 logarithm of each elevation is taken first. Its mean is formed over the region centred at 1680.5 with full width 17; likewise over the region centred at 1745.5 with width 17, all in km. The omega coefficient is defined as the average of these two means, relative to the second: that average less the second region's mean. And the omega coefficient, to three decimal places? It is -0.035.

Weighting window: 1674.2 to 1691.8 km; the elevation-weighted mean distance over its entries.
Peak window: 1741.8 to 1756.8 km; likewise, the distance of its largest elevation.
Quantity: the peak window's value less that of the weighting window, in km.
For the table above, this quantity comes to 71.8 km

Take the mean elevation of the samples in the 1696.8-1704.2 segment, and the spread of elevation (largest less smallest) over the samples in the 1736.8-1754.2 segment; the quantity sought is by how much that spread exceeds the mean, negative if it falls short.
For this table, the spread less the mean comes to -28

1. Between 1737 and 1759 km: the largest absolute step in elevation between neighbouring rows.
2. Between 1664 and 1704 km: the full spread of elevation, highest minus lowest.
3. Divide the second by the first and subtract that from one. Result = -12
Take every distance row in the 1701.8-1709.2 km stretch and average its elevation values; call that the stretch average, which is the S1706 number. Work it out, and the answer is 36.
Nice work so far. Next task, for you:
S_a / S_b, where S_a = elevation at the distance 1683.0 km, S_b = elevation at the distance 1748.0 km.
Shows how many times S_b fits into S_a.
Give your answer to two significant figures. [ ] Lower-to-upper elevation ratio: 0.94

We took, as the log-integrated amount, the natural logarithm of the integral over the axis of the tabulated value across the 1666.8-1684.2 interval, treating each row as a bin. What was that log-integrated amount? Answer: 6.3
